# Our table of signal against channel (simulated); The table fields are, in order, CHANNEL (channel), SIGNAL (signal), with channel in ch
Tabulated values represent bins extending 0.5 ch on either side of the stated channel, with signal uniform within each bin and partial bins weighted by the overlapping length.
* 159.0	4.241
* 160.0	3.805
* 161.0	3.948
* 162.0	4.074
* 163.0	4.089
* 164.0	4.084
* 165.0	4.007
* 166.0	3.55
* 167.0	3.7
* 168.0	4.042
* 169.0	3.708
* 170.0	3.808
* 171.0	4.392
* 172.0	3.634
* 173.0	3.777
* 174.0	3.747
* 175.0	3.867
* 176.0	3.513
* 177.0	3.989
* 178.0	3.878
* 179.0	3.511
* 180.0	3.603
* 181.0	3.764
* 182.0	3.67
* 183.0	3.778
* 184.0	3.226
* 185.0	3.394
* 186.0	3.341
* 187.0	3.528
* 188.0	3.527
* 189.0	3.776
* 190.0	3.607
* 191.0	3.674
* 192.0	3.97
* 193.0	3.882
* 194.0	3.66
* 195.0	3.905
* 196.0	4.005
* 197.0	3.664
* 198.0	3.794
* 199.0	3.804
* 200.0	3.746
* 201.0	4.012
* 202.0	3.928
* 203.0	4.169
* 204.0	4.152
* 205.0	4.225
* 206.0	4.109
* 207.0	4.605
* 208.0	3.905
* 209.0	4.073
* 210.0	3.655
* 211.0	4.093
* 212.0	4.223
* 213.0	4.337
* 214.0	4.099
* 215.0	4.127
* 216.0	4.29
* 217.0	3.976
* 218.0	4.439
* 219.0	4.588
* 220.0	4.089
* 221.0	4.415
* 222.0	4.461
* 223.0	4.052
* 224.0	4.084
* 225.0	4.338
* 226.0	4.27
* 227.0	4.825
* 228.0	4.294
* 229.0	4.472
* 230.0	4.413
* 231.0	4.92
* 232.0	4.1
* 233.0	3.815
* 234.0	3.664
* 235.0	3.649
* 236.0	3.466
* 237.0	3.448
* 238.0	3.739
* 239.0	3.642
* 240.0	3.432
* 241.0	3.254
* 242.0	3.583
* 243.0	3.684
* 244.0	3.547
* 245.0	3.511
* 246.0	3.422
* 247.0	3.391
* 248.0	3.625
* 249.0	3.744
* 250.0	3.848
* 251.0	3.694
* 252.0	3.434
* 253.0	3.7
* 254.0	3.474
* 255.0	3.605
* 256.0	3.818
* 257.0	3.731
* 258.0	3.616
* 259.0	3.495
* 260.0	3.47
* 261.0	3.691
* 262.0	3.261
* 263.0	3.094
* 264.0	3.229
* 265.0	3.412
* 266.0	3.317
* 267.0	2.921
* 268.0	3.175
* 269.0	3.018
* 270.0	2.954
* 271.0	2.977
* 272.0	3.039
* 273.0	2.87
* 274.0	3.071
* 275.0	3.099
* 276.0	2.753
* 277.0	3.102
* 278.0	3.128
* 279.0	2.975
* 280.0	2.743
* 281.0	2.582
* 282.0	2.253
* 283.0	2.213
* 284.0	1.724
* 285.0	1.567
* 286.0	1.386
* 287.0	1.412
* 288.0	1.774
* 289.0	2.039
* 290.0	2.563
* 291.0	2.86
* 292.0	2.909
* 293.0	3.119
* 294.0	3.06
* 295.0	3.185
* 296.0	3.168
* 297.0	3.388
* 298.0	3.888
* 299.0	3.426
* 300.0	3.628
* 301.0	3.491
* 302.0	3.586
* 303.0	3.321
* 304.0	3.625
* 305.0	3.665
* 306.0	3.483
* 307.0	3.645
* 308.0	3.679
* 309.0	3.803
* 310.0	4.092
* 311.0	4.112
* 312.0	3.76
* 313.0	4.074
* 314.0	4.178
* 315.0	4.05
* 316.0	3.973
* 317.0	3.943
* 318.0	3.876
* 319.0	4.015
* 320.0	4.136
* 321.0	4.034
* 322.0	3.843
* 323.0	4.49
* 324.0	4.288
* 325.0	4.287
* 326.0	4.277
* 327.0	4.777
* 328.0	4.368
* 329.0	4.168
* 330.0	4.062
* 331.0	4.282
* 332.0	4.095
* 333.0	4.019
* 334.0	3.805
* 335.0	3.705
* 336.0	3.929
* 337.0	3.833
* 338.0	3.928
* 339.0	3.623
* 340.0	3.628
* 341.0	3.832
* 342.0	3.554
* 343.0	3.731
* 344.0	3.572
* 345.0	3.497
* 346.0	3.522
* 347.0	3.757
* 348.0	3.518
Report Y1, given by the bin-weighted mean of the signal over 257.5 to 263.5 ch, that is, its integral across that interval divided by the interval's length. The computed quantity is 3.4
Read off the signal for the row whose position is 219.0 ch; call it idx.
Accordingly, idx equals 4.588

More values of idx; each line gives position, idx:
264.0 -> 3.229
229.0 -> 4.472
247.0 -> 3.391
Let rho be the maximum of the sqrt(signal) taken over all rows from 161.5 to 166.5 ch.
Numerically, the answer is 2.02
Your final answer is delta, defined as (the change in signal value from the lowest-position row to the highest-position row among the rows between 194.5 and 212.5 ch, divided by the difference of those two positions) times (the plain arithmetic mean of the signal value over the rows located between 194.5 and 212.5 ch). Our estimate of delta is 0.07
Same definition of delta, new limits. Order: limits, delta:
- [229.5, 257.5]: -0.09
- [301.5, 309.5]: 0.11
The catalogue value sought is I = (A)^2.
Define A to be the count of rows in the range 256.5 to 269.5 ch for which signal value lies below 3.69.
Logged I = 121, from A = 11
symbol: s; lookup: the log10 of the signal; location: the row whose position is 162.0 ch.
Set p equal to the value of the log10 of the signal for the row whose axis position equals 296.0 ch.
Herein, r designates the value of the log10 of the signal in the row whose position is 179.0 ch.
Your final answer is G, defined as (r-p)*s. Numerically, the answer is 0.03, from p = 0.50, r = 0.55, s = 0.610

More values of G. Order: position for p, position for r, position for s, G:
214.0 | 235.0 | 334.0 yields -0.03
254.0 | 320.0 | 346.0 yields 0.04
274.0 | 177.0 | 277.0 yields 0.06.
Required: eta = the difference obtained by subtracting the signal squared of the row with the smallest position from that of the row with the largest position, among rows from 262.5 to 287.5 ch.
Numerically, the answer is -7.6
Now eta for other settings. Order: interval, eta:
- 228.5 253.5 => -6.3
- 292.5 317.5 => 5.8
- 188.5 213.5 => 4.6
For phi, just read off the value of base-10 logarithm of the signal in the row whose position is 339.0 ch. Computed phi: 0.559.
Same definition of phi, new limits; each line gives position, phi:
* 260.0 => 0.540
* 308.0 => 0.566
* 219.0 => 0.662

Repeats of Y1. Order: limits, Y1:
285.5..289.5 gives 1.7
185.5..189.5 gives 3.5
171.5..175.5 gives 3.8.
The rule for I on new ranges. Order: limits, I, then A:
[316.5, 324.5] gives 0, 0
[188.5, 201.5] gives 16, 4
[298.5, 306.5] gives 64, 8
